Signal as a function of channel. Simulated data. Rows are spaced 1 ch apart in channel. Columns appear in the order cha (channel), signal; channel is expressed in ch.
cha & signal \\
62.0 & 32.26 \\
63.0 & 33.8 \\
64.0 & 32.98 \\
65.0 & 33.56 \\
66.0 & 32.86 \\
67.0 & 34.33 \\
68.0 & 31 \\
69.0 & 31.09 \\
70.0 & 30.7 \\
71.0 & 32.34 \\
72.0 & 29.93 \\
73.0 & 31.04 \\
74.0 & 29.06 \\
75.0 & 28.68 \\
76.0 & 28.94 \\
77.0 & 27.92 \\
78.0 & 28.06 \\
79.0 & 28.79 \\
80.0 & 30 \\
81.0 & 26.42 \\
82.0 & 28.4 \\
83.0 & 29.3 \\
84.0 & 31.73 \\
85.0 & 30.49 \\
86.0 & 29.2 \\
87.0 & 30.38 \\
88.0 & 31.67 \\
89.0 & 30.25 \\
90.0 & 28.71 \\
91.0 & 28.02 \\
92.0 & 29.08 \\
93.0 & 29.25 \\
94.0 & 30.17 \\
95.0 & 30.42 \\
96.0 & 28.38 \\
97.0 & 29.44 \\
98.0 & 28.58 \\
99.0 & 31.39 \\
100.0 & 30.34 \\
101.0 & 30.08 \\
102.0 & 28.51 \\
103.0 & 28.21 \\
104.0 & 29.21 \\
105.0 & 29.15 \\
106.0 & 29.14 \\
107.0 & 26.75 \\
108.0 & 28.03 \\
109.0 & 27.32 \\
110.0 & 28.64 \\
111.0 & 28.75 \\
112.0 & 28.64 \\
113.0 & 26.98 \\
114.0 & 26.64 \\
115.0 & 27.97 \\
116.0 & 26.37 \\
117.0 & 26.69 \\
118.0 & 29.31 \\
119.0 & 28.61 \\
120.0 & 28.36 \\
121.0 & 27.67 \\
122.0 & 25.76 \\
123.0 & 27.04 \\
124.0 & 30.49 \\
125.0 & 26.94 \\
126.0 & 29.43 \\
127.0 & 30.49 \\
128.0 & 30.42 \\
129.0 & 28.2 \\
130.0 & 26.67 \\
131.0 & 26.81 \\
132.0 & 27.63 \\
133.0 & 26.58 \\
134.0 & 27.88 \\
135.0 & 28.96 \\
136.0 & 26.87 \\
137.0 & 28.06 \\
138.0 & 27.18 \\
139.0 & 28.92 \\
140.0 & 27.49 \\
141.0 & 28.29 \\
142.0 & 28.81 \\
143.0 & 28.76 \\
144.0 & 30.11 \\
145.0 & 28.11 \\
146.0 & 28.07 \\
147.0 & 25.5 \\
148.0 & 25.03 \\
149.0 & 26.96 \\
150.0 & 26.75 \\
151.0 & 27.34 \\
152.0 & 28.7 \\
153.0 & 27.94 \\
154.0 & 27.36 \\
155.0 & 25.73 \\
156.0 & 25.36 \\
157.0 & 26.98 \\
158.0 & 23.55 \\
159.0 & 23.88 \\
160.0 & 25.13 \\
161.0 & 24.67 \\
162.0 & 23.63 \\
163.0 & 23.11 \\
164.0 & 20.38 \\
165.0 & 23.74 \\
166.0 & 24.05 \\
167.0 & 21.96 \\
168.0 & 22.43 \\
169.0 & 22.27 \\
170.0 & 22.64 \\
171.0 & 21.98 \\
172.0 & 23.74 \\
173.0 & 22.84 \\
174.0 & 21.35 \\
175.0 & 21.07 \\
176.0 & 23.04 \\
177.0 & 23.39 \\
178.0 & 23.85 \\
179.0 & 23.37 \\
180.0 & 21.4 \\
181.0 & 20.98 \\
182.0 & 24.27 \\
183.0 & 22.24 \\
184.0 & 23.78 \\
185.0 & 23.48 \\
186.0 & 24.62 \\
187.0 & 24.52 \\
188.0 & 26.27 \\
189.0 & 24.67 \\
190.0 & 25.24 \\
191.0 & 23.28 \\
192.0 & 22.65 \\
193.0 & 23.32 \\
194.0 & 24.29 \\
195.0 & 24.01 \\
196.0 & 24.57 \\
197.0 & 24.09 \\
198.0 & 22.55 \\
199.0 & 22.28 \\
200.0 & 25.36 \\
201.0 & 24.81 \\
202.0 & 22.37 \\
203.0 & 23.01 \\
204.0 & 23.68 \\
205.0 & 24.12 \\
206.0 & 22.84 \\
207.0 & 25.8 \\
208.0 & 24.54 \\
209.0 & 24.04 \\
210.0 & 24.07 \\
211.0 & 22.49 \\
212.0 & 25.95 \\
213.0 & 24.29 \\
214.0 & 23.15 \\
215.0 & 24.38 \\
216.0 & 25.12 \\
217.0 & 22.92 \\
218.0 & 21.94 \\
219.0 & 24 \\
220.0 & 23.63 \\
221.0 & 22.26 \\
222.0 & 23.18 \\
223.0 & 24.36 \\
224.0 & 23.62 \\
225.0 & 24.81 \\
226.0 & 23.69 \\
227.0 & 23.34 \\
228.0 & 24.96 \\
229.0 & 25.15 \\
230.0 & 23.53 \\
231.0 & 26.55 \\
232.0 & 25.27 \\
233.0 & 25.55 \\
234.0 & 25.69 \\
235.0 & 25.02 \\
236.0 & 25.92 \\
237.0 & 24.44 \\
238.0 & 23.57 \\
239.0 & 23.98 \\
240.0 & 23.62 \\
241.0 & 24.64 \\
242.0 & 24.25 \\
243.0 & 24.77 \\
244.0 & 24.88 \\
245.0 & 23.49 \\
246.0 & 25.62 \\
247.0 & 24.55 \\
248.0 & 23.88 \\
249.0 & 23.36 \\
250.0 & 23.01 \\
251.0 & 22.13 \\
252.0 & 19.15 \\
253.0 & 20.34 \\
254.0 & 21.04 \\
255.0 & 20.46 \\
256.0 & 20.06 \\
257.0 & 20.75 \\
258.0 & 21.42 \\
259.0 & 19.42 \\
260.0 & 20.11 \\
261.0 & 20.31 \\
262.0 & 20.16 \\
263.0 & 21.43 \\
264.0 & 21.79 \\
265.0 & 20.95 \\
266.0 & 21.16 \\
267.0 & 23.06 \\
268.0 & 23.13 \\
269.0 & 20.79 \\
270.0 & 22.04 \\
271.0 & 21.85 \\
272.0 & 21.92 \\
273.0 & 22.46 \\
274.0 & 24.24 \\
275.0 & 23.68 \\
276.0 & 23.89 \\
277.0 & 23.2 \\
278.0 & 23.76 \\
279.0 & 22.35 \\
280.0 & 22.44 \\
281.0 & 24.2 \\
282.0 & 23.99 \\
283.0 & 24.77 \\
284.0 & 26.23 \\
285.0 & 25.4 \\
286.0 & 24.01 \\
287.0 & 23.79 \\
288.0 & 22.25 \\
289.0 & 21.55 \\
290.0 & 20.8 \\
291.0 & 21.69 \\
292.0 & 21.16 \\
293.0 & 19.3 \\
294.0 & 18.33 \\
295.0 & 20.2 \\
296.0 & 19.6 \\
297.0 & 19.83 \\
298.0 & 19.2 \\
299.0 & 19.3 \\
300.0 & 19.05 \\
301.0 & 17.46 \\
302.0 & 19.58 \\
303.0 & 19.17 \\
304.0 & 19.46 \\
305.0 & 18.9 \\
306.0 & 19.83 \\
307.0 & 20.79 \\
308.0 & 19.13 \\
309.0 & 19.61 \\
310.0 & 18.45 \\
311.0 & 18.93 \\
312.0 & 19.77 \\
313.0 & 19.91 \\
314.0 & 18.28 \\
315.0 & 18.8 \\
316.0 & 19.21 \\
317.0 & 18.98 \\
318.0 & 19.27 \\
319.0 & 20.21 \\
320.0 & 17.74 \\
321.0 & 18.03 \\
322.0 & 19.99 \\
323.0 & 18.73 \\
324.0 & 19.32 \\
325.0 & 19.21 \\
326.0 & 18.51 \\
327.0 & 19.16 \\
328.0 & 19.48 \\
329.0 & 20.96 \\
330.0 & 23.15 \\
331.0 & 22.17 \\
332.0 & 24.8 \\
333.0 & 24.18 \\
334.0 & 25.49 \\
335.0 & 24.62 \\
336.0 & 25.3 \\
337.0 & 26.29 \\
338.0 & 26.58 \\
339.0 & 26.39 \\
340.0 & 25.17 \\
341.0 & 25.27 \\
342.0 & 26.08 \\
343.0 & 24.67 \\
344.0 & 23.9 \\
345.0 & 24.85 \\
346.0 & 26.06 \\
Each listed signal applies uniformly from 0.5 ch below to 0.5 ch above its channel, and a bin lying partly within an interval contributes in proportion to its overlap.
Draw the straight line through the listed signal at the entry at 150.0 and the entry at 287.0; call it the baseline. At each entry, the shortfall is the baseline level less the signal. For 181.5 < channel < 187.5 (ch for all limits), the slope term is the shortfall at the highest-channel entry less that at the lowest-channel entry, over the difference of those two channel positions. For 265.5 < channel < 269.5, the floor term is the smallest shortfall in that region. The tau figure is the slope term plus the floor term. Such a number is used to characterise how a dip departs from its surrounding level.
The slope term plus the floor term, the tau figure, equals 1.0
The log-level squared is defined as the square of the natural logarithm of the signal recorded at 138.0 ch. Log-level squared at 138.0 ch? 10.9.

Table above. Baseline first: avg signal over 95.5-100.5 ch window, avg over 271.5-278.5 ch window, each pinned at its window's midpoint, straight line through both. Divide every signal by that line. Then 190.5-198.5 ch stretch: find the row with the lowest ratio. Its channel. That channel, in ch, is 192.0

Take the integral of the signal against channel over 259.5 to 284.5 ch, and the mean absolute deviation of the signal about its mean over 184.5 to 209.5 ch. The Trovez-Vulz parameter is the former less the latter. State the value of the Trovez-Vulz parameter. 563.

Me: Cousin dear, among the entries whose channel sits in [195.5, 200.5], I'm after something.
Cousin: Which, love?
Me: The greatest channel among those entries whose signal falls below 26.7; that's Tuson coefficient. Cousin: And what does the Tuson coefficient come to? 200.0 ch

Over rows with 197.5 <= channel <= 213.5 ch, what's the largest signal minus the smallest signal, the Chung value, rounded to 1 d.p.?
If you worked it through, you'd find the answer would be 3.7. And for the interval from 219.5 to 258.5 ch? 7.4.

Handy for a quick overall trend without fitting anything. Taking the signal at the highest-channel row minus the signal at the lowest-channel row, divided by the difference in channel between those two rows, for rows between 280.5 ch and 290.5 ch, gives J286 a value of -0.4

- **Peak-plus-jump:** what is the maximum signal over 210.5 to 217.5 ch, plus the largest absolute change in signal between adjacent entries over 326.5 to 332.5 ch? 28.6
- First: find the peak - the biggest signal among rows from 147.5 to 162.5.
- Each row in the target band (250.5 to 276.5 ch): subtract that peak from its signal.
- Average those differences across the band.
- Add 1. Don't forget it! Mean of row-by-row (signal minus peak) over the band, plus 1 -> -6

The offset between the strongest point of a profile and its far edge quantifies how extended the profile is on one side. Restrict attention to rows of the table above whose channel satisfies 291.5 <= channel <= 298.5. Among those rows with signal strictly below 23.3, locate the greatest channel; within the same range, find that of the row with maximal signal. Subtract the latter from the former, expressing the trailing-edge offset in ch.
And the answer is 6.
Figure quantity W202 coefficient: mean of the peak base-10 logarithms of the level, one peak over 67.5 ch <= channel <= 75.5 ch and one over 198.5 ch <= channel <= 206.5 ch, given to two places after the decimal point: 1.46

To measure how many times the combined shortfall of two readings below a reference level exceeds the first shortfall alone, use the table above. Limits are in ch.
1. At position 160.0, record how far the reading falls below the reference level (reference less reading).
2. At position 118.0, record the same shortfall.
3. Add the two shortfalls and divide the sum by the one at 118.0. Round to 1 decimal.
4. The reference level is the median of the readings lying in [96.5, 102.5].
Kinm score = 11.3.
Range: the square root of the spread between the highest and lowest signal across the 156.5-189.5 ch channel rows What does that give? 2.6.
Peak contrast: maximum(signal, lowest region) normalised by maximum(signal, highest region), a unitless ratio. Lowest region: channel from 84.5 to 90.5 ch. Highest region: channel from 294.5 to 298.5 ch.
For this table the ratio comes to 1.6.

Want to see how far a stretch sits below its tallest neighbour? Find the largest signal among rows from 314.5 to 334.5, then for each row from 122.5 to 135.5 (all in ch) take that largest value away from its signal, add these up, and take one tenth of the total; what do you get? 3.6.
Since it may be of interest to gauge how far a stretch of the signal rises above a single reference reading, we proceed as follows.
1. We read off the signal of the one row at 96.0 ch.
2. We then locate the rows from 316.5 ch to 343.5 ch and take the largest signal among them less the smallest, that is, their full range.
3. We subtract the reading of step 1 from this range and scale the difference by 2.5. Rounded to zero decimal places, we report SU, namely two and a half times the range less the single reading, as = -49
